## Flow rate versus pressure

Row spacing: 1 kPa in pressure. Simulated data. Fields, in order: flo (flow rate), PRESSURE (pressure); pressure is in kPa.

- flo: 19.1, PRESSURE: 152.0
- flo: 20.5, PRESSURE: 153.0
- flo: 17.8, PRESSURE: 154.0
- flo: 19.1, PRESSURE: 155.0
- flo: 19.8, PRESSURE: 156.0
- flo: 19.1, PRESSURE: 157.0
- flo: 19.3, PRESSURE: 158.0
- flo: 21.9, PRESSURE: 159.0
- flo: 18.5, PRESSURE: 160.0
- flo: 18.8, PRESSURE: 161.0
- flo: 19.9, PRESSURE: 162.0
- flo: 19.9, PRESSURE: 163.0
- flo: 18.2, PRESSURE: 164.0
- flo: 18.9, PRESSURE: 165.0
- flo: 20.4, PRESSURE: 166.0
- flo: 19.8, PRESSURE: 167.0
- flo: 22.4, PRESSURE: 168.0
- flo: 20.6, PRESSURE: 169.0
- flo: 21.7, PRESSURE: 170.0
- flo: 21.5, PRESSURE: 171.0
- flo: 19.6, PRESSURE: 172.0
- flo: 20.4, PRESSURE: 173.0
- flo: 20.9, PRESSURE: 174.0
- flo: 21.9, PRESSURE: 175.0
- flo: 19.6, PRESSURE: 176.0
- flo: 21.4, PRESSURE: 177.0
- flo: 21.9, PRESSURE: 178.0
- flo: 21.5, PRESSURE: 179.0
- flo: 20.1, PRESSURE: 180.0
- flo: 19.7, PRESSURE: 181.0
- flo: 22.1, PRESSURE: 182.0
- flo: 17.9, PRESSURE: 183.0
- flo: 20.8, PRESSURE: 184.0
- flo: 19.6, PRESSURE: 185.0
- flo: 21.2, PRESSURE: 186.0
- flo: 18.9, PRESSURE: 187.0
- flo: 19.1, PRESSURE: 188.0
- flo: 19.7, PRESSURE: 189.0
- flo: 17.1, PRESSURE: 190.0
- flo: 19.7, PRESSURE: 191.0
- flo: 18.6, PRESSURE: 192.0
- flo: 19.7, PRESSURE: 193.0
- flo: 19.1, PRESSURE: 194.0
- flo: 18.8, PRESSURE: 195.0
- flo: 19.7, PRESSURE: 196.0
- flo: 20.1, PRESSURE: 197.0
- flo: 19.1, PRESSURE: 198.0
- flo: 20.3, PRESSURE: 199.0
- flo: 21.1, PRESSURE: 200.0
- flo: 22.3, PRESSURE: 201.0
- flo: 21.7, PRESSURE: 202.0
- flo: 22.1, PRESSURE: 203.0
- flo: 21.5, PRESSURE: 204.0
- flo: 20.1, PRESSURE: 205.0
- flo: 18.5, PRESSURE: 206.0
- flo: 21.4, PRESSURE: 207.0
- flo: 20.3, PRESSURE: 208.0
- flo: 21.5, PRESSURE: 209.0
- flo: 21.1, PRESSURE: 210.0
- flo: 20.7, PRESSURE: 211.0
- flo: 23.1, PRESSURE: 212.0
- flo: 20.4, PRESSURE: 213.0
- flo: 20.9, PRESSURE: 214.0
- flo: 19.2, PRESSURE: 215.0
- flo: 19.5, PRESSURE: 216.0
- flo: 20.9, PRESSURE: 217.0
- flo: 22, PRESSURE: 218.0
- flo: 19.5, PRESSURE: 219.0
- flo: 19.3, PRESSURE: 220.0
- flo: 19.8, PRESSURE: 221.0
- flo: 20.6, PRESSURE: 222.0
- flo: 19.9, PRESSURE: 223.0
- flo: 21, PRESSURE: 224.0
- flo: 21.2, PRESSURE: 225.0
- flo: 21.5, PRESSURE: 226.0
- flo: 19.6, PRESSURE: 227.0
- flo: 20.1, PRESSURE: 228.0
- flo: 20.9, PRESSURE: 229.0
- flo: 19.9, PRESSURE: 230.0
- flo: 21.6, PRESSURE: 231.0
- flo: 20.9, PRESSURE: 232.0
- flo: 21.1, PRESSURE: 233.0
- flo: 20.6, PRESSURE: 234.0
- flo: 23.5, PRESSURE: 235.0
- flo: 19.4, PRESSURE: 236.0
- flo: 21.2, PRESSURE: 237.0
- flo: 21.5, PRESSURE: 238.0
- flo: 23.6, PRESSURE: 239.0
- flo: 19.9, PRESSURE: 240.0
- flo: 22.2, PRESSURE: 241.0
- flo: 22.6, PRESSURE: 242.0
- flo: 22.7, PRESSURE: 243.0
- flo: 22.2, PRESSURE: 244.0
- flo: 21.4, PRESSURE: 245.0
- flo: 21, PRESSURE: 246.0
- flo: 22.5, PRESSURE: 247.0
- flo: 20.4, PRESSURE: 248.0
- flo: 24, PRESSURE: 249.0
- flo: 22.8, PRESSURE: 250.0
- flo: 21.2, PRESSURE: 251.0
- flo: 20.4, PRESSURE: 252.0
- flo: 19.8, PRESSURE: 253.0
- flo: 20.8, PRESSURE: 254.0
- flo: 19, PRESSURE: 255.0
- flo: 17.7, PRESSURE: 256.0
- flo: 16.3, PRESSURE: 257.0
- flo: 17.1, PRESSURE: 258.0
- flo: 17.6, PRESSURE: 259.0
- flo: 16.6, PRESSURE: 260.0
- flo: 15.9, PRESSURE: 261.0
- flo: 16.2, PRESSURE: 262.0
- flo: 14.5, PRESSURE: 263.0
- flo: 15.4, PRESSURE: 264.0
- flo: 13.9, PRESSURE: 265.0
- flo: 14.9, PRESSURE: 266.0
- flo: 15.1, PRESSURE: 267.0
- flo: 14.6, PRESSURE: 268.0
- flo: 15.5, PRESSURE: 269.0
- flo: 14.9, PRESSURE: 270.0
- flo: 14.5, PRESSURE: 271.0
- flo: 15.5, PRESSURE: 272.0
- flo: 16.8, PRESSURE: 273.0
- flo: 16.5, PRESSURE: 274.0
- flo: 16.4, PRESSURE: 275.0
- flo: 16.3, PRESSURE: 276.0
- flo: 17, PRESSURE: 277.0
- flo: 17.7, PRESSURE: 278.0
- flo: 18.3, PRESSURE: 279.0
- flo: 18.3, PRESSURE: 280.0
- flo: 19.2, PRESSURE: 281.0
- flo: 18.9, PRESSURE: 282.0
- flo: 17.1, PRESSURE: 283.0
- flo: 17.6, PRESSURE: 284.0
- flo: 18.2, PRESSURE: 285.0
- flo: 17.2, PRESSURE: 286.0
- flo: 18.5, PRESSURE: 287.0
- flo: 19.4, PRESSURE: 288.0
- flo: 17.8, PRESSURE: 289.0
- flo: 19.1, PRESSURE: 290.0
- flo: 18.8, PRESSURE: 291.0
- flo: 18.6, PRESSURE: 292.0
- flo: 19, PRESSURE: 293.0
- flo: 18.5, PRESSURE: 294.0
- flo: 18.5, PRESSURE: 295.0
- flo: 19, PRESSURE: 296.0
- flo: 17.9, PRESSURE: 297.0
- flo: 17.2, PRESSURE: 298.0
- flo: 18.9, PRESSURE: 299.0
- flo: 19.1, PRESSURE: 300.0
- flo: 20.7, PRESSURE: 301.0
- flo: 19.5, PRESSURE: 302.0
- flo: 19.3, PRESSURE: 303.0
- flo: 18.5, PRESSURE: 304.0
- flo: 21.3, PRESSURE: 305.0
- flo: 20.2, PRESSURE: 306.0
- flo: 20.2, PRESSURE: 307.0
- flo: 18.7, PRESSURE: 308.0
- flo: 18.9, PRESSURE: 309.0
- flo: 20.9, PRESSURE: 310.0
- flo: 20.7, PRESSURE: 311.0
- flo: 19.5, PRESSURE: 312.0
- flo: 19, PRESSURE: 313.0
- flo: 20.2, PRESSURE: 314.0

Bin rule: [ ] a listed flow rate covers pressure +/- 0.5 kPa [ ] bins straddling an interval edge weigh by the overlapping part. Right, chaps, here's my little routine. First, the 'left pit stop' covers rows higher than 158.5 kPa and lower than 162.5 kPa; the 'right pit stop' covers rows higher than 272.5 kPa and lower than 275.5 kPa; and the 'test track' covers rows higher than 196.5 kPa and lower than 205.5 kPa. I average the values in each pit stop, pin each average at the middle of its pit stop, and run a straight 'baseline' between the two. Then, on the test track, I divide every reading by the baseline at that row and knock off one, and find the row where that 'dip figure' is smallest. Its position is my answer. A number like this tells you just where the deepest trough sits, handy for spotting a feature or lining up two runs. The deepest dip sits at 198.0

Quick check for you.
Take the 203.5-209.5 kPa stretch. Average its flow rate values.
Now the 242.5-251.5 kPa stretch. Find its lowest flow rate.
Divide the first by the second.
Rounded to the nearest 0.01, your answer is 1.01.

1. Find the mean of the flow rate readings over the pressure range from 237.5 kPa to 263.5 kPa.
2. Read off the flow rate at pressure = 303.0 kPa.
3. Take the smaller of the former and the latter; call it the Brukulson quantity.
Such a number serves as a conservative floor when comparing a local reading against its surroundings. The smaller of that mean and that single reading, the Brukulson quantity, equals 19.3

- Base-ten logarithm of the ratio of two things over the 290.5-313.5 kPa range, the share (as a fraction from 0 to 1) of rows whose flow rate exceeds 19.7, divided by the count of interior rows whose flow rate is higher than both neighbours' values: -1.3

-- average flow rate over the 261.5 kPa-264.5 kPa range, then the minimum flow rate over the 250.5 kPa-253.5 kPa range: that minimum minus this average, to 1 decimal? 4.4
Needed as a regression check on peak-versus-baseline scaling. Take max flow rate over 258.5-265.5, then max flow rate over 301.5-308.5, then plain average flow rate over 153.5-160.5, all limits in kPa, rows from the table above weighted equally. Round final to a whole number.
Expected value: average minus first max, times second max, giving 37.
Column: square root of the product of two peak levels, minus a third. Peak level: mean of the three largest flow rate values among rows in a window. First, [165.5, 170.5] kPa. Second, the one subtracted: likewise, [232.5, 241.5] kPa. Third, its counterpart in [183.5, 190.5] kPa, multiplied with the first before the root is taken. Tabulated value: -2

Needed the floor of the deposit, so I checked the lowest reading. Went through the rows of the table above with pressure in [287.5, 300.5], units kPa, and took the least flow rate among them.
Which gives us 17.2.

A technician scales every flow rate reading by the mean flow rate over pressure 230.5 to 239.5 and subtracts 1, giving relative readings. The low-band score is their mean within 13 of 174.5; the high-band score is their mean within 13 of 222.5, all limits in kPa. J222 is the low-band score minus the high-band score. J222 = -0.01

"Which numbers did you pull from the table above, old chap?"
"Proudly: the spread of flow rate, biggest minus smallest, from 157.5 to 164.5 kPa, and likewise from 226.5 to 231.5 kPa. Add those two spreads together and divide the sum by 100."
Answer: 0.057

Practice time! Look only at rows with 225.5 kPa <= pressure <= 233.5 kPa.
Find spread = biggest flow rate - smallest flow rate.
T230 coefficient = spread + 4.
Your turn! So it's 6.0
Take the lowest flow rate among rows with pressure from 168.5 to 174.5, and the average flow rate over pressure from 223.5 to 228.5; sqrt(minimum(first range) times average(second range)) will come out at 20.1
